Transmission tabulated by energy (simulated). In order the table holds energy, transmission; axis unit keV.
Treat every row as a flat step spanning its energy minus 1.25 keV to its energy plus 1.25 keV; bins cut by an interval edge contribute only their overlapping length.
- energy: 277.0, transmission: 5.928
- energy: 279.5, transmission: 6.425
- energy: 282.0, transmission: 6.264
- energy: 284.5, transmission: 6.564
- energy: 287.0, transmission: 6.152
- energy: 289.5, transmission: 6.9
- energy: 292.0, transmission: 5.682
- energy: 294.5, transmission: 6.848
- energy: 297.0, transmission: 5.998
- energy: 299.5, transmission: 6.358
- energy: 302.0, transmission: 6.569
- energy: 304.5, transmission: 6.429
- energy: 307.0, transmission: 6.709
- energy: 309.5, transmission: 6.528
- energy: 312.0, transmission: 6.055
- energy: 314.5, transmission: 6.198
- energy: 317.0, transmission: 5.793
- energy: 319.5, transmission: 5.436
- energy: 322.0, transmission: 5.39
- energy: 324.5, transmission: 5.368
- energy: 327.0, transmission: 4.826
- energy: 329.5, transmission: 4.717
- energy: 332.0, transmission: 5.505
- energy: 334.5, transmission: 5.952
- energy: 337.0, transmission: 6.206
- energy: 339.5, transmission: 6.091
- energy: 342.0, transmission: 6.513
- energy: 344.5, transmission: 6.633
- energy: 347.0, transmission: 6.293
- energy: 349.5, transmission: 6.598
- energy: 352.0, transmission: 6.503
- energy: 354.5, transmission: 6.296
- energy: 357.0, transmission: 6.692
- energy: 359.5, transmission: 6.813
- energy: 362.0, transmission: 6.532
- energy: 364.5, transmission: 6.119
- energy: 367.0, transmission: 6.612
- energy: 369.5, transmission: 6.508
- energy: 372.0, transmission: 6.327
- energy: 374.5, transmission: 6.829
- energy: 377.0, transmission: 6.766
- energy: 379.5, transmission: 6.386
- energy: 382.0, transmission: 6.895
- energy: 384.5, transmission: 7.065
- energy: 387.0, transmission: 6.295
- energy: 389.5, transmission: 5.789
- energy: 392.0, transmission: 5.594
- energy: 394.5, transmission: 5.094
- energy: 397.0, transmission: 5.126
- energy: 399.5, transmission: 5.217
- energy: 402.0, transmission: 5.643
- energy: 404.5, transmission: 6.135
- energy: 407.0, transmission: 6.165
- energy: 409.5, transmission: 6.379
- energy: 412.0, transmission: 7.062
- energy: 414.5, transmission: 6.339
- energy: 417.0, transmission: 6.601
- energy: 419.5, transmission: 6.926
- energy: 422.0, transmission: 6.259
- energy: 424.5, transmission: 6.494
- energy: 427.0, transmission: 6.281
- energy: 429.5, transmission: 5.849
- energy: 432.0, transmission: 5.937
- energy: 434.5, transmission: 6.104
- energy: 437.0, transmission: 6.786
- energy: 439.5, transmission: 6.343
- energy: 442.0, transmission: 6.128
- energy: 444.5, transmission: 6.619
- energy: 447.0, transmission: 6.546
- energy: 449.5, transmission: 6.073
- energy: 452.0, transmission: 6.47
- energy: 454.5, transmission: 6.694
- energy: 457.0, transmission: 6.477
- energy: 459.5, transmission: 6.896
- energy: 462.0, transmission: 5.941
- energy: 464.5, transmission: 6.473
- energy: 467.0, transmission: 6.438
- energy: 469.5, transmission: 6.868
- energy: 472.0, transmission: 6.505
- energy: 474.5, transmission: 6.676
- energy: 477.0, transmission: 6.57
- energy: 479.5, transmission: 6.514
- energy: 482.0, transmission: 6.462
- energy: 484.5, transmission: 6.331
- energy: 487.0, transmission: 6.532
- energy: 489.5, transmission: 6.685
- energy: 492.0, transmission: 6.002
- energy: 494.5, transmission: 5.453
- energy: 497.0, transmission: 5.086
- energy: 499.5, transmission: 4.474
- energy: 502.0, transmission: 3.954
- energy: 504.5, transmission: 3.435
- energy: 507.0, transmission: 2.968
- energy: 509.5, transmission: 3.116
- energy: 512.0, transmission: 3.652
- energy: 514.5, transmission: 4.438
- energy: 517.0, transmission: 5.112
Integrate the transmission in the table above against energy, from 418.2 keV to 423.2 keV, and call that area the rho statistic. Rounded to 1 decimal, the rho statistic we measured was 33.0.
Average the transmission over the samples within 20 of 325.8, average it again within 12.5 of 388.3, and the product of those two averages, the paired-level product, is 35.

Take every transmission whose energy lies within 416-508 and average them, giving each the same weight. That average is 6.08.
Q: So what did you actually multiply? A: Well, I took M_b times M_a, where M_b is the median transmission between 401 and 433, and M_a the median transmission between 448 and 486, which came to 40.7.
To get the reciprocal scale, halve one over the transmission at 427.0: 0.080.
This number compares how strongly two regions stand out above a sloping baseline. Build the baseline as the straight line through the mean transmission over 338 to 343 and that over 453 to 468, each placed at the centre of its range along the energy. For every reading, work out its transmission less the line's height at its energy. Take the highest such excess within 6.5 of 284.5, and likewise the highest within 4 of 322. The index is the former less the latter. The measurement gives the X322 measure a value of 1.5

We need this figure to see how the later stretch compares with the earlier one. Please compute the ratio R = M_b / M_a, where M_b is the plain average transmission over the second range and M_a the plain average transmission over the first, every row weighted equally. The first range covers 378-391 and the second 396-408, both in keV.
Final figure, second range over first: 0.87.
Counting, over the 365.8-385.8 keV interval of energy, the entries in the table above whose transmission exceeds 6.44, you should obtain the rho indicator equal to 6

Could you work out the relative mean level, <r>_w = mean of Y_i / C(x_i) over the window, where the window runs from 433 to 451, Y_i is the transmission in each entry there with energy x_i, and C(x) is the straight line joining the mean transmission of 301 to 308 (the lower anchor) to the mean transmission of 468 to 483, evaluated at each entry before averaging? 0.97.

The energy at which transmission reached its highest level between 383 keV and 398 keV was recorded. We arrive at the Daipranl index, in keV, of 384.5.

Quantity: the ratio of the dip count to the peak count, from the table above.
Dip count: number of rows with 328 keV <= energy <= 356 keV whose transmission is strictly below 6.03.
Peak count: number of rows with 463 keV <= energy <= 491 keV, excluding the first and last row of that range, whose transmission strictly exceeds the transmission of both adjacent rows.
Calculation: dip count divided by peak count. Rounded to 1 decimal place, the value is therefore 1.5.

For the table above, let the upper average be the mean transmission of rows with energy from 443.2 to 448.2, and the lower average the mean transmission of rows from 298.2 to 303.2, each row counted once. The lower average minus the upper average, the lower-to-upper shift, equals -0.12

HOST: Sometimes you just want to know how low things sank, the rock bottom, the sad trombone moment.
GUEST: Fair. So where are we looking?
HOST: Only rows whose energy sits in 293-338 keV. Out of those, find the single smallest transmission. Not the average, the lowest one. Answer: 4.717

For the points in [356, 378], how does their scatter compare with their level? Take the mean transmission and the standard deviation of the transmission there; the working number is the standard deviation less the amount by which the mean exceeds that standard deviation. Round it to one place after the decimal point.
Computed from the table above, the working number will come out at -6.1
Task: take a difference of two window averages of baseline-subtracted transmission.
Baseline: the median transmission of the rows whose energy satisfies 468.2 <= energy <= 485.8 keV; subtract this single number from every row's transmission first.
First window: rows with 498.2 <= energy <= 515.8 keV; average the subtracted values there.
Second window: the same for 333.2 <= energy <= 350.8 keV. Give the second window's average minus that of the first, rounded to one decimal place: 2.6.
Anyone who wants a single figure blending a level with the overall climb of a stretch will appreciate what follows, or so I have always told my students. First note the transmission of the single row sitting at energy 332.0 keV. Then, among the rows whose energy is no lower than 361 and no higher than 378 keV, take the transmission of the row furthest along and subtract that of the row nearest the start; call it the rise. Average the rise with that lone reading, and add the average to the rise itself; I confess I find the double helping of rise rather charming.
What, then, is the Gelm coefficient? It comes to 3.1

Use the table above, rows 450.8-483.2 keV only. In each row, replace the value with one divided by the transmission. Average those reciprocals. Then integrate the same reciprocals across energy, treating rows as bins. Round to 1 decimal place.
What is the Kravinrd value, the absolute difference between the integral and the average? 4.8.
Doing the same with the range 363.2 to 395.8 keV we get 5.0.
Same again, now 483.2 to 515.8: 7.1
